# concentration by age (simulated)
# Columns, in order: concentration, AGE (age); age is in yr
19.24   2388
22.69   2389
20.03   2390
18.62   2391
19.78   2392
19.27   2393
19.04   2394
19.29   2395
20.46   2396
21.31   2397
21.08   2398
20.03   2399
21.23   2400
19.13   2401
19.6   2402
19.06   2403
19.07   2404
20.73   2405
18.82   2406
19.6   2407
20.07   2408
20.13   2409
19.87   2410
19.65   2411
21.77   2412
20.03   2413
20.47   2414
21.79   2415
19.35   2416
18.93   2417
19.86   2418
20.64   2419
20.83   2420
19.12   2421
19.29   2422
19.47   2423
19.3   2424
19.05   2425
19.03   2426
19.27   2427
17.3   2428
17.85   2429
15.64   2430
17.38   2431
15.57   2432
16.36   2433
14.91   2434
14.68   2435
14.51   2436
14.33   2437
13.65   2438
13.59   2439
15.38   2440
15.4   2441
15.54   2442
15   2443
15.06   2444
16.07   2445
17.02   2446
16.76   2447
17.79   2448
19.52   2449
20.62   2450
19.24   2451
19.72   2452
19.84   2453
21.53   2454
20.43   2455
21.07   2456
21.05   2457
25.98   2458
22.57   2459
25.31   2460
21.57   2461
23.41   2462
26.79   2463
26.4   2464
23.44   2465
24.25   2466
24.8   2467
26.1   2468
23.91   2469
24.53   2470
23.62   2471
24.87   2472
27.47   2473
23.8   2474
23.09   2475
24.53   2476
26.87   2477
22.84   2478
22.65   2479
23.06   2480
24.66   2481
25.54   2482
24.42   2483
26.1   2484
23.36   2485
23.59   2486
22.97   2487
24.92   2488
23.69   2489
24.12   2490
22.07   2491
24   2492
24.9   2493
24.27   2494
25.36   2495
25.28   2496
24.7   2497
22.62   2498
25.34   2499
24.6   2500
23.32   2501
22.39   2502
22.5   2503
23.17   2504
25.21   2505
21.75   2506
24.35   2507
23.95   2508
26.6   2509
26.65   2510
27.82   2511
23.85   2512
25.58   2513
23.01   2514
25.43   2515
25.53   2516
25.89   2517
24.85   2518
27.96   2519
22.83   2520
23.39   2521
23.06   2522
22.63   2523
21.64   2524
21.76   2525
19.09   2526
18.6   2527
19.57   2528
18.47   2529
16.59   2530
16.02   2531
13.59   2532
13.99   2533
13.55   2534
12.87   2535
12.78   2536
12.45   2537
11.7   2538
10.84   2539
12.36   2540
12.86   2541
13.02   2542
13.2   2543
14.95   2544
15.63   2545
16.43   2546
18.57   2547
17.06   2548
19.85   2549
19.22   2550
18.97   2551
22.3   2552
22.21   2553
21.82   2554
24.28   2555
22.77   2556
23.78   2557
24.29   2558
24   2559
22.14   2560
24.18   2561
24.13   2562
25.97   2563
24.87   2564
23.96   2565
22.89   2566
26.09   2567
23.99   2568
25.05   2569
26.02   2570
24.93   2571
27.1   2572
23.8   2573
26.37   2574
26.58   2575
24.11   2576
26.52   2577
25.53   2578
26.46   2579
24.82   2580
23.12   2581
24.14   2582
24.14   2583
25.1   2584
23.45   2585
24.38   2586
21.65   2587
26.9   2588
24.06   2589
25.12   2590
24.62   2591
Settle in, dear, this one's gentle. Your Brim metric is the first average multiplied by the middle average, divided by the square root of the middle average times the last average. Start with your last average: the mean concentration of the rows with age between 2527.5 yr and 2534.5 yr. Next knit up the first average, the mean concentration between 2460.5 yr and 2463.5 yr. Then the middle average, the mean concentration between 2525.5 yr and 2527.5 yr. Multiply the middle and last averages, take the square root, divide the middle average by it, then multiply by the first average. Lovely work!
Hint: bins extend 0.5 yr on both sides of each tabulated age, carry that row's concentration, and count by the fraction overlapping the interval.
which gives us 26.0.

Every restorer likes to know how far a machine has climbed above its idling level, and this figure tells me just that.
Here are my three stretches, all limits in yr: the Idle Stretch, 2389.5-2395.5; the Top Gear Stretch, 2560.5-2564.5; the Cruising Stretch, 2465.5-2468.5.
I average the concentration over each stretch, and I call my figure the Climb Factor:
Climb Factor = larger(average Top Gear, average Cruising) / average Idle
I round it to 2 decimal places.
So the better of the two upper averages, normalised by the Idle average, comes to 1.30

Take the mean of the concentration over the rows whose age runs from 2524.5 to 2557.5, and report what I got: 17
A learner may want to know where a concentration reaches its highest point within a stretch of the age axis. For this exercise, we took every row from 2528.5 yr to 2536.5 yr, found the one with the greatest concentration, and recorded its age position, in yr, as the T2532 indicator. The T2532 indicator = 2529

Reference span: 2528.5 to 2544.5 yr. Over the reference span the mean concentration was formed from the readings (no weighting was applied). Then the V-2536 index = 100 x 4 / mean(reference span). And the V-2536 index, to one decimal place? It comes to 29.2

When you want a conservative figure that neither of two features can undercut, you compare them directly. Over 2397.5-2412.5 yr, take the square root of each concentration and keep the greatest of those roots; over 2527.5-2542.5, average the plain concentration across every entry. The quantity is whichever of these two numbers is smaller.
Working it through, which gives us 4.7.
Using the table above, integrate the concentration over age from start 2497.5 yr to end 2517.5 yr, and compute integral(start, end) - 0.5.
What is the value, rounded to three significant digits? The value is 489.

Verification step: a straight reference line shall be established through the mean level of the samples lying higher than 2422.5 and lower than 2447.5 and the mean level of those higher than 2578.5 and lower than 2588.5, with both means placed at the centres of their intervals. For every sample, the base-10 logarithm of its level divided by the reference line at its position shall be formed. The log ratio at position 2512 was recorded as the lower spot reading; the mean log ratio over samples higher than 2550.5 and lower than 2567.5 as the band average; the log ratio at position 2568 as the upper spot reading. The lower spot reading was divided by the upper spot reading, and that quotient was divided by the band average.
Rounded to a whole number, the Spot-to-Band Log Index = 1477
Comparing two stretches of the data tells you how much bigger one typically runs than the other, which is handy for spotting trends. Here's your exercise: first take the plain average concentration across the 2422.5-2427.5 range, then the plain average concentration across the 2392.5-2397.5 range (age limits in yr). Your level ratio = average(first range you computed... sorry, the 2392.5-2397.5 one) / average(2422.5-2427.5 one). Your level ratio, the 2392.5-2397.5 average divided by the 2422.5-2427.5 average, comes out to 1.0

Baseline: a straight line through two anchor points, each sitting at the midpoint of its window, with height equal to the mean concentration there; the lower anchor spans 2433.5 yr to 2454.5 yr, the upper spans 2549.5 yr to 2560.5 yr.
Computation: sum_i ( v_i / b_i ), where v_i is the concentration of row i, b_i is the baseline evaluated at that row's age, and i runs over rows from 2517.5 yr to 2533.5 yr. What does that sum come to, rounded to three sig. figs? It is 15.6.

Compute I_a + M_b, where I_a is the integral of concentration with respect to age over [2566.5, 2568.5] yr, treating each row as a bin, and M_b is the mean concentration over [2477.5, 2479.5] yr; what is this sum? 73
